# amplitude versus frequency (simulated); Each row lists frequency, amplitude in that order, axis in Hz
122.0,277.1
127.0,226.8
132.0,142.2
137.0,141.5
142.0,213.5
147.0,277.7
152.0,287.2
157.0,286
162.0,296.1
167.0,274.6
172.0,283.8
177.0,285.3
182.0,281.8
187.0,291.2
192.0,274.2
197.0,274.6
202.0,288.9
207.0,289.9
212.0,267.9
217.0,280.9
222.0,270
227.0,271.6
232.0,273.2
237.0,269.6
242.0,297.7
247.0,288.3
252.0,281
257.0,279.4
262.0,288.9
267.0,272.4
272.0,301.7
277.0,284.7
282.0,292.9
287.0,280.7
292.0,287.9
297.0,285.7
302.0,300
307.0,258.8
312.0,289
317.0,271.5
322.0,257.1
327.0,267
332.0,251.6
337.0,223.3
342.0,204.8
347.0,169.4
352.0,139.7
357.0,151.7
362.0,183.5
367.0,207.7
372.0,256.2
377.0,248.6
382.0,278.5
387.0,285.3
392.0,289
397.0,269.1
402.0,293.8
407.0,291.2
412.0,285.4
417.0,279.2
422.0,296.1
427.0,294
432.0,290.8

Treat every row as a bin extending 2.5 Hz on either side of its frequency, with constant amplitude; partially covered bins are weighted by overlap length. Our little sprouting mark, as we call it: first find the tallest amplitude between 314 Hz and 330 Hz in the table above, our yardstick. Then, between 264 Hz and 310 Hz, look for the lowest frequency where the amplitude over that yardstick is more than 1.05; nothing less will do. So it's 272.0 Hz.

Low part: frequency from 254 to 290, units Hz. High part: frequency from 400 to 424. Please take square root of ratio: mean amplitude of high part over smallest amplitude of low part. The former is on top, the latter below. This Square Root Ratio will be 1.03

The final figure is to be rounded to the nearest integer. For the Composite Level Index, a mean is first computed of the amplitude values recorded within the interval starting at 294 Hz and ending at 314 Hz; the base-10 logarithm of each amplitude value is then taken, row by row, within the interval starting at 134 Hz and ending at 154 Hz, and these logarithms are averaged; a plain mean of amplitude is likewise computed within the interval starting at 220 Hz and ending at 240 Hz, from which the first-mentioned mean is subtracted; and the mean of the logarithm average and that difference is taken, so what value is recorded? -5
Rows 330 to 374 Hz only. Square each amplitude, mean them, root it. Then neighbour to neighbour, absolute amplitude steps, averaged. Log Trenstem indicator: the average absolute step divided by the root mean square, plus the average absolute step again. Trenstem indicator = 28.7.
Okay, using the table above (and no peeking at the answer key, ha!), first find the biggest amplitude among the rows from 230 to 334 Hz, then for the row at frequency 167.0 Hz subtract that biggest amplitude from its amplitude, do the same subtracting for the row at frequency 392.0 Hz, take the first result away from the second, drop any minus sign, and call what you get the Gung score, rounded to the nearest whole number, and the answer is 14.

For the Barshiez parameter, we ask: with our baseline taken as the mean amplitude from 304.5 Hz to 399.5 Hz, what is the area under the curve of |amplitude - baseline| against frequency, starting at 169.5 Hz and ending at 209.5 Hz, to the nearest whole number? 1871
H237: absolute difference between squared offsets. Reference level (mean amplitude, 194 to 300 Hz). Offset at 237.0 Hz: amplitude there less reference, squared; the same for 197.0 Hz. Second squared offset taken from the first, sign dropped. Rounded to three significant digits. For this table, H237 102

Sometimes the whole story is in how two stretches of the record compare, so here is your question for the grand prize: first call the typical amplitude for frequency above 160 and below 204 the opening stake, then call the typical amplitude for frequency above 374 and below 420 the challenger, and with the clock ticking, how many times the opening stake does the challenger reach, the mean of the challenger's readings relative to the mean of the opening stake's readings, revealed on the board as 0.99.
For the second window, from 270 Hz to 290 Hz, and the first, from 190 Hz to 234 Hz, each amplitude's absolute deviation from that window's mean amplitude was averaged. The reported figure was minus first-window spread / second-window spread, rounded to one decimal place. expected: -0.9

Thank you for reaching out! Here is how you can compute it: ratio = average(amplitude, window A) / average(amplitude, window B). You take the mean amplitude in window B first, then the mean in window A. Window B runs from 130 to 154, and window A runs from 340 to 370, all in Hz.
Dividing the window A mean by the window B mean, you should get 0.83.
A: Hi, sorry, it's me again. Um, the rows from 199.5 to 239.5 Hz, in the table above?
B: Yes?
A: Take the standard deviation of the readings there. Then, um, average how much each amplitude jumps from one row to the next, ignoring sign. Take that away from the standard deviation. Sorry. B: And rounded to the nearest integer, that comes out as 1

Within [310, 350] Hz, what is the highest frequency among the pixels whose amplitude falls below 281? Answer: 347.0 Hz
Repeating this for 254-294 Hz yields 287.0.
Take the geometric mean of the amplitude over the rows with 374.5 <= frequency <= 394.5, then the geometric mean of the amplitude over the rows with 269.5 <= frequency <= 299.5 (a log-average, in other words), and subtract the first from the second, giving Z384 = 14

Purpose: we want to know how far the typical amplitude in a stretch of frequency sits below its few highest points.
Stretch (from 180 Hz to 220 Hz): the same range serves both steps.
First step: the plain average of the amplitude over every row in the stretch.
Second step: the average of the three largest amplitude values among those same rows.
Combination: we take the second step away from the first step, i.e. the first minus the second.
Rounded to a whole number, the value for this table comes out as -9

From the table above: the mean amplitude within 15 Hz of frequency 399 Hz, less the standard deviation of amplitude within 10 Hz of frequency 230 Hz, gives 284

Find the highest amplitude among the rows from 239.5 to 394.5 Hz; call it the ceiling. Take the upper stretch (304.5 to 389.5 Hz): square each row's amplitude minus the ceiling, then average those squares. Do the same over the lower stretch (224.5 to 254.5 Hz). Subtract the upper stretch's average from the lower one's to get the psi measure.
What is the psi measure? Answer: -6432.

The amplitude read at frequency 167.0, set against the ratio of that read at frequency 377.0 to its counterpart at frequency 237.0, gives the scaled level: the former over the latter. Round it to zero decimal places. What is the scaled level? 298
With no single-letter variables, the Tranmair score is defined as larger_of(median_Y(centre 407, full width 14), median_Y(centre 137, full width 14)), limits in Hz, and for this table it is 291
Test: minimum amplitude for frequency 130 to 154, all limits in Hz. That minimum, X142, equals 141.5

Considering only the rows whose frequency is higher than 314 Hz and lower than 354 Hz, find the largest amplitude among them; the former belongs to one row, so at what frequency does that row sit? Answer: 317.0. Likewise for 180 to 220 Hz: 187.0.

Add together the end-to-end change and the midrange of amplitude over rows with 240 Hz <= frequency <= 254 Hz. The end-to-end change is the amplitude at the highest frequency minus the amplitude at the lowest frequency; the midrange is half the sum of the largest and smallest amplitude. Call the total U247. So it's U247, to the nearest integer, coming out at 273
